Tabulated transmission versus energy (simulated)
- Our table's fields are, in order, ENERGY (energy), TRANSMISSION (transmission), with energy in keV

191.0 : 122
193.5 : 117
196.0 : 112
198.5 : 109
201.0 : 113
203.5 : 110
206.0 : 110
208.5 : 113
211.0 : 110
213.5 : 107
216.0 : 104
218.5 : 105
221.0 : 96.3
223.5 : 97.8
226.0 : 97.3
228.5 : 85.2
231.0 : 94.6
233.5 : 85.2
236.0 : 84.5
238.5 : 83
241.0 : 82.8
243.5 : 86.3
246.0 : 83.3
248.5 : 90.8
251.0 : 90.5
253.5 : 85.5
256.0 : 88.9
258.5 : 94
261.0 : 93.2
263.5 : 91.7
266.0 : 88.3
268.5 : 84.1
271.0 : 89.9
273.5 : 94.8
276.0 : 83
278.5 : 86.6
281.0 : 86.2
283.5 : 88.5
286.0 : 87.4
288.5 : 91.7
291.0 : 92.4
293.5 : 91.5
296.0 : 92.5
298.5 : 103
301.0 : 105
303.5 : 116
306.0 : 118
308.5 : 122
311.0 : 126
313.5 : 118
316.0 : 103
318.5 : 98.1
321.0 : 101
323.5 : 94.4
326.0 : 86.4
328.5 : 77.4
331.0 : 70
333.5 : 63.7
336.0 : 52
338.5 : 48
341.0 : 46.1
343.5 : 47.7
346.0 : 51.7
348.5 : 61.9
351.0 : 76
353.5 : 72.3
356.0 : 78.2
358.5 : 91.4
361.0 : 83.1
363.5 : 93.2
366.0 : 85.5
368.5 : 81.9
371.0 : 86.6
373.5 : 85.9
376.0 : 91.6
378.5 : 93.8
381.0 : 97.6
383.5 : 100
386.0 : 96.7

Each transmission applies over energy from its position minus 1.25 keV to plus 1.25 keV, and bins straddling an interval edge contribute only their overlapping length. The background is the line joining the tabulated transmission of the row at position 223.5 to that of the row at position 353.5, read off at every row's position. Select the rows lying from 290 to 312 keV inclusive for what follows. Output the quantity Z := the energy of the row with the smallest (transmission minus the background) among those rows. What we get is 293.5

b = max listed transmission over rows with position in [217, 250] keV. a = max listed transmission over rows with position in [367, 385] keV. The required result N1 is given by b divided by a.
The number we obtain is 1.05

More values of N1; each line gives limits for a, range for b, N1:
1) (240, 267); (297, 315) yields 1.34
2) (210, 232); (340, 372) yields 0.85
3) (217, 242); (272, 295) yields 0.90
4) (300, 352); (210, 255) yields 0.87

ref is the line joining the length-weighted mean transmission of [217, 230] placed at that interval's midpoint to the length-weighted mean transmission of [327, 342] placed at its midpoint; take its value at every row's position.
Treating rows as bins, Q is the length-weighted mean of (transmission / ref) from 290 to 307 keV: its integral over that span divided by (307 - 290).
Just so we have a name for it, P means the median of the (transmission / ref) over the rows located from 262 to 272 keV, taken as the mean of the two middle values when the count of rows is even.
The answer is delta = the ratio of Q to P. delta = 1.3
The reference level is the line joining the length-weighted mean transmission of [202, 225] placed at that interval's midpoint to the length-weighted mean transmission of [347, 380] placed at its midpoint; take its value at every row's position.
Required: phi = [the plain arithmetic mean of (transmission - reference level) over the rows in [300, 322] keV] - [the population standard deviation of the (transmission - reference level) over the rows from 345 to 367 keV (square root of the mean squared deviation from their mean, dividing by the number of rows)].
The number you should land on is 7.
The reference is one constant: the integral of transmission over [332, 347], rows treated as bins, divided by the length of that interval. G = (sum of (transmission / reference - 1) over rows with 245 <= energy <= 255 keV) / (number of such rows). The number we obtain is 0.69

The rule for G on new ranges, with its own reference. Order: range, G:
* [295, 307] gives 1.06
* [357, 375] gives 0.67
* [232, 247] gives 0.62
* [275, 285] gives 0.66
